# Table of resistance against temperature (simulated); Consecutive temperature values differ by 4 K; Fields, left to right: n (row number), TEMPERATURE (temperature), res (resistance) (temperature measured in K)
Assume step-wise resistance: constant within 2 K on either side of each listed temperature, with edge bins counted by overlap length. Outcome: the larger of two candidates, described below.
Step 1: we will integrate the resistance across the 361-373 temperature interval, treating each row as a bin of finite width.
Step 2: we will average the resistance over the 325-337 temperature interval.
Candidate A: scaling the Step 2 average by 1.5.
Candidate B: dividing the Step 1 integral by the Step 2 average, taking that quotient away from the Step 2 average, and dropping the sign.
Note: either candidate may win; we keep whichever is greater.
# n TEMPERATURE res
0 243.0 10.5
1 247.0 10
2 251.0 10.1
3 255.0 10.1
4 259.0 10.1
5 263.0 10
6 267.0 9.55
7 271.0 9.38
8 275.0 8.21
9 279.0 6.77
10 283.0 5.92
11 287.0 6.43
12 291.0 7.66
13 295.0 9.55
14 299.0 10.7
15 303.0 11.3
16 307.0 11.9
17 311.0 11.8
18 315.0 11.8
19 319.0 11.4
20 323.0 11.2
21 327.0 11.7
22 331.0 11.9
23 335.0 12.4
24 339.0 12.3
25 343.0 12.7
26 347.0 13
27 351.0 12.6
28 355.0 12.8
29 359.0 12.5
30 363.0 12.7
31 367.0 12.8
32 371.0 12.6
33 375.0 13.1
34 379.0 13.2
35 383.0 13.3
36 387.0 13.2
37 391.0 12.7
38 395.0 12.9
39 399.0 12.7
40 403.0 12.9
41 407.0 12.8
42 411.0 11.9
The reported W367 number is 18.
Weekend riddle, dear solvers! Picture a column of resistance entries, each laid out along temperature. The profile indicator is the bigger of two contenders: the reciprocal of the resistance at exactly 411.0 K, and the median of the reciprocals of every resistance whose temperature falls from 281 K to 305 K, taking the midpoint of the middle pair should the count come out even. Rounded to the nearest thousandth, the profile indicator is 0.118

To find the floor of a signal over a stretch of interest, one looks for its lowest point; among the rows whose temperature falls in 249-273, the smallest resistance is 9.38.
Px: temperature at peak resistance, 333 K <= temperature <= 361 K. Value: 347.0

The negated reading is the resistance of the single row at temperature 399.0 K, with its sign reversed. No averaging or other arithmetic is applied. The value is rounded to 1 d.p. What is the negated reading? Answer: -12.7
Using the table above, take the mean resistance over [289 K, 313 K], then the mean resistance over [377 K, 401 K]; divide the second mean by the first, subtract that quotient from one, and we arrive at -0.24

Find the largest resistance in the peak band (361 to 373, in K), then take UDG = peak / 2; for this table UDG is 6.40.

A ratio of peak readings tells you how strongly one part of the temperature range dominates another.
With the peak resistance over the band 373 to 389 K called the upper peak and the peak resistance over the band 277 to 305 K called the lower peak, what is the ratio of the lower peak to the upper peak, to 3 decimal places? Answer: 0.850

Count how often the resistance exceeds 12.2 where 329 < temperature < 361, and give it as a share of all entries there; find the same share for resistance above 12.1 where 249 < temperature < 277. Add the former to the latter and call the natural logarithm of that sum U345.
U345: -0.13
